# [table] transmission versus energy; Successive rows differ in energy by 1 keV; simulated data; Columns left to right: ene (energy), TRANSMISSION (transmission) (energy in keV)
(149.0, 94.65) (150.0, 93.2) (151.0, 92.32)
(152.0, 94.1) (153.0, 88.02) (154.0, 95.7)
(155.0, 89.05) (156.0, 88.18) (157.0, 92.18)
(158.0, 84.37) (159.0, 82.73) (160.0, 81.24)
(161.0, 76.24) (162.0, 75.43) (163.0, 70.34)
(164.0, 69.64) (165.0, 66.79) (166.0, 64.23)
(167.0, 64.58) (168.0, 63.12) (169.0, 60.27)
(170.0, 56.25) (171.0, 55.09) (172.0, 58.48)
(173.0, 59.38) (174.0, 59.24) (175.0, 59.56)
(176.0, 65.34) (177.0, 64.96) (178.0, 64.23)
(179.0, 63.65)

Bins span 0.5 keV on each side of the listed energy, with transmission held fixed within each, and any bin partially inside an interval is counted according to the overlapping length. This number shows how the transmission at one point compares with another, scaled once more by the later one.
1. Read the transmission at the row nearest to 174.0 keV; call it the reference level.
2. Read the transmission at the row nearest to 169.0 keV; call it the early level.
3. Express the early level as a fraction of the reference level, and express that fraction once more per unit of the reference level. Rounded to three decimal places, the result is 0.017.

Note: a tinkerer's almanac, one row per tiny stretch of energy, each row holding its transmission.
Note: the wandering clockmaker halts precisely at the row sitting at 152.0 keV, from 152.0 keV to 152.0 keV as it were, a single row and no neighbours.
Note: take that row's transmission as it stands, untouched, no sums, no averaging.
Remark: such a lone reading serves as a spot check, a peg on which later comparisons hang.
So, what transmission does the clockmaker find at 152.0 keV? 94.1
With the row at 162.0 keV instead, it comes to 75.43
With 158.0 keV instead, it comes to 84.37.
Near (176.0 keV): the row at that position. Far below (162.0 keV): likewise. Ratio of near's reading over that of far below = 0.87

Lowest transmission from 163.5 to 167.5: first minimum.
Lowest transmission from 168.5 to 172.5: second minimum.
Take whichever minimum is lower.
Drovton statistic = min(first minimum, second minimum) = 55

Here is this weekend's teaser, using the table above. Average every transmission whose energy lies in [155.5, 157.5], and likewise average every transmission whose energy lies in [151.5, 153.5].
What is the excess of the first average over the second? -1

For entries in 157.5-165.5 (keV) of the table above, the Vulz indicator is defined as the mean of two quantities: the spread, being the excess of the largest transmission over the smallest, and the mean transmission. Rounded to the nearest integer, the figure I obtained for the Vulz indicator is 47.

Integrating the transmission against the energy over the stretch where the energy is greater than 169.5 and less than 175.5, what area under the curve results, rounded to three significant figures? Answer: 348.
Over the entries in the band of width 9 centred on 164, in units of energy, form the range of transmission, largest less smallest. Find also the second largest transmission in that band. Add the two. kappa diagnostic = 94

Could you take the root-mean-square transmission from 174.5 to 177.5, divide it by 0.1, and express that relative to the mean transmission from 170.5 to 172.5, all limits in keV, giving 11.2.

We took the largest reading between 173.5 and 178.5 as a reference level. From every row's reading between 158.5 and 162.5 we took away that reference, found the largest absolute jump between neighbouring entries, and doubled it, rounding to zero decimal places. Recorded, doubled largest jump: 10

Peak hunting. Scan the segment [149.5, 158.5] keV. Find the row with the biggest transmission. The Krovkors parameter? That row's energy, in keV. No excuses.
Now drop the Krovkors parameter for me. 154.0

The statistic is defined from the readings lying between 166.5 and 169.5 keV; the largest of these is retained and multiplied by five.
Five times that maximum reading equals 323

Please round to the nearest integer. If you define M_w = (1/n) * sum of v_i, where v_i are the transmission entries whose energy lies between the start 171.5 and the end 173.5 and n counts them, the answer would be 59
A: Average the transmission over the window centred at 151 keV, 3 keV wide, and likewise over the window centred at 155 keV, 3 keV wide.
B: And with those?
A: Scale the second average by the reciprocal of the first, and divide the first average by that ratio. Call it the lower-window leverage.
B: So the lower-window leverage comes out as 95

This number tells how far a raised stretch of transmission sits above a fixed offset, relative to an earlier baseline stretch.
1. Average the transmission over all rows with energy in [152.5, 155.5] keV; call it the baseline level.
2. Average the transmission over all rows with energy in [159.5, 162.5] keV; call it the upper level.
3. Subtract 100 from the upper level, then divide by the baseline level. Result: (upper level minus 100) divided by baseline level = -0.25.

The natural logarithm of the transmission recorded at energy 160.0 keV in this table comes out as 4.40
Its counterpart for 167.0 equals 4.17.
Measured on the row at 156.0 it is 4.48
